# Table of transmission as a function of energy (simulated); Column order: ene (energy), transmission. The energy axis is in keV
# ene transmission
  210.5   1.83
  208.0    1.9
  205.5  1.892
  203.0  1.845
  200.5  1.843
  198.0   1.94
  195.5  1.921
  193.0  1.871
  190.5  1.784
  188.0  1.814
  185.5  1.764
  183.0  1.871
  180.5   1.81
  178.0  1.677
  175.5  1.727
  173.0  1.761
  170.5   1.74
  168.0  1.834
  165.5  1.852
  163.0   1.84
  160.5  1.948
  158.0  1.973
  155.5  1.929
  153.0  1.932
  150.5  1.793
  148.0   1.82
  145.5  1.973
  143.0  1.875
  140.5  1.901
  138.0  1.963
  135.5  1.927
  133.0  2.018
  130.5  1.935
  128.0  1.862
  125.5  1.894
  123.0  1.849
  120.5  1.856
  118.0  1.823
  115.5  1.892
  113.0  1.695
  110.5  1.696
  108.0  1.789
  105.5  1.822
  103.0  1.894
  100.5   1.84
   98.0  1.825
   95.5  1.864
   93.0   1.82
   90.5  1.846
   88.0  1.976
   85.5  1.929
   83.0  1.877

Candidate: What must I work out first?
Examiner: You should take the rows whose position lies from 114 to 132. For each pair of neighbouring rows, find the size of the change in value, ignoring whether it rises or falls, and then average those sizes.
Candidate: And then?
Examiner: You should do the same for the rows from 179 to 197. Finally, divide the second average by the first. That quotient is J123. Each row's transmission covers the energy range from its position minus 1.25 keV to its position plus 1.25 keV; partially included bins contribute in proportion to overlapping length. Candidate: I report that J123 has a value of 1.49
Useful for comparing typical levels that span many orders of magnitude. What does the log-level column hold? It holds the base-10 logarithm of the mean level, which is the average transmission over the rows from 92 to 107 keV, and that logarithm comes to 0.266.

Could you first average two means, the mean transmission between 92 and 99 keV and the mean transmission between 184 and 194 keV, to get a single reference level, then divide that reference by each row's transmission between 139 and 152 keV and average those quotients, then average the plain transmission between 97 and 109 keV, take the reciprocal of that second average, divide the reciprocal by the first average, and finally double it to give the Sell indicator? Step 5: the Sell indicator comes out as 1.12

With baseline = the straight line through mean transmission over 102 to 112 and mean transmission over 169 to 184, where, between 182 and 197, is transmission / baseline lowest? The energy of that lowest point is 185.5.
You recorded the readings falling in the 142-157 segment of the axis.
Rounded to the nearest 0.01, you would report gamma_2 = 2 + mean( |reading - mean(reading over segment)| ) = 2.06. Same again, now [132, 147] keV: 2.04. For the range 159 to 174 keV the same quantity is 2.05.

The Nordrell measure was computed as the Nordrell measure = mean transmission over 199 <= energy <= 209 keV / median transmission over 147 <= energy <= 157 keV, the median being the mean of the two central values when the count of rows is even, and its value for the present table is 1.00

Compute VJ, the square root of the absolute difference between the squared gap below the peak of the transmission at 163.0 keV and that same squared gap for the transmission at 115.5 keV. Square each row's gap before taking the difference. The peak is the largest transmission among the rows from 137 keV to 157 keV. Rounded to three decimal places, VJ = 0.105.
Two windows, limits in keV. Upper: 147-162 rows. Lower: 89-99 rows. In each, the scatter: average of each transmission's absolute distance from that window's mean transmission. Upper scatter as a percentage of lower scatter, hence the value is 380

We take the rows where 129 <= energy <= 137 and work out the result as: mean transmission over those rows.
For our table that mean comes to 1.96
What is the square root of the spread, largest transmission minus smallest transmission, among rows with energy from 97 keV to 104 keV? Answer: 0.263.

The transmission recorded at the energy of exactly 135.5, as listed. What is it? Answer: 1.927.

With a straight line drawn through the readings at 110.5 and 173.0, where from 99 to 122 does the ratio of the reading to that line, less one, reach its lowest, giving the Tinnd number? 113.0 keV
